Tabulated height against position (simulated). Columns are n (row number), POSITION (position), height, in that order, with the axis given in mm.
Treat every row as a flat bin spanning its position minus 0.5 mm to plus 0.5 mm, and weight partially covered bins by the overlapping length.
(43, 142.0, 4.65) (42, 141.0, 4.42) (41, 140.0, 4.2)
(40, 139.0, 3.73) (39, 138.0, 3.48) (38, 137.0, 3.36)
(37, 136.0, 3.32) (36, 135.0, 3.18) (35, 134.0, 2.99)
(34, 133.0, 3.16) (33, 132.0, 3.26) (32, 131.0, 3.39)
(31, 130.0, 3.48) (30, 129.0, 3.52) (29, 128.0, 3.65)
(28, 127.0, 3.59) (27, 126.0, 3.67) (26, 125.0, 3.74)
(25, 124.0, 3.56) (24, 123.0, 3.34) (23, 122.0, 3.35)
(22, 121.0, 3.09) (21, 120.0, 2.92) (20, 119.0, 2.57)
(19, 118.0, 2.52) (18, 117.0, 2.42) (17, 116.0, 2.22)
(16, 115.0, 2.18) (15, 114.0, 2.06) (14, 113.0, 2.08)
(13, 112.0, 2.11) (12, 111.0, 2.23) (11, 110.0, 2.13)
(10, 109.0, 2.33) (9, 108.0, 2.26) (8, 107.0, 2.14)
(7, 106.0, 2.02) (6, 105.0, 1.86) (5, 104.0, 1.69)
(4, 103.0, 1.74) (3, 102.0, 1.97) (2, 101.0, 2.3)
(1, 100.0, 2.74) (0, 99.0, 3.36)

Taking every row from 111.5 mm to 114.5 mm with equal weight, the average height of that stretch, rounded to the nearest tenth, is 2.1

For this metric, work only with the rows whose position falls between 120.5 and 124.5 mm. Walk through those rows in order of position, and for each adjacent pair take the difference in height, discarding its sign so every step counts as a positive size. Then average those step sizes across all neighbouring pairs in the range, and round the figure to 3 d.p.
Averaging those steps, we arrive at 0.163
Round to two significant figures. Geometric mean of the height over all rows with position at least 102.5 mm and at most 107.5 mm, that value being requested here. 1.9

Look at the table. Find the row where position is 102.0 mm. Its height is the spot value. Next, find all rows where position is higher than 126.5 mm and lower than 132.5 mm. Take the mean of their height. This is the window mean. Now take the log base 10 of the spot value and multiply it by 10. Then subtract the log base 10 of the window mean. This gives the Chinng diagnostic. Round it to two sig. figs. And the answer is 2.4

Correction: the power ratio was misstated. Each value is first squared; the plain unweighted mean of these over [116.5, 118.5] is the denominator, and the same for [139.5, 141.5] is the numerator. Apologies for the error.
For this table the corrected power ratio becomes 3.0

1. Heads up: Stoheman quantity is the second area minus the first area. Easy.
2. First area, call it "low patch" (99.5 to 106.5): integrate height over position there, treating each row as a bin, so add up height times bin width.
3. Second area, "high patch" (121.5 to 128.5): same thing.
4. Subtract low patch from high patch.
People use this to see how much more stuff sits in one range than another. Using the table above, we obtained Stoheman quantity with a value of 11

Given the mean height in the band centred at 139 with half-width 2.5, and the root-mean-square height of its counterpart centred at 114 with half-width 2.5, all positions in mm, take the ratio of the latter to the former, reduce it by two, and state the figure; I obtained -1.44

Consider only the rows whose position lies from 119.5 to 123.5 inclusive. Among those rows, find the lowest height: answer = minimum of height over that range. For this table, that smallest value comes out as 2.92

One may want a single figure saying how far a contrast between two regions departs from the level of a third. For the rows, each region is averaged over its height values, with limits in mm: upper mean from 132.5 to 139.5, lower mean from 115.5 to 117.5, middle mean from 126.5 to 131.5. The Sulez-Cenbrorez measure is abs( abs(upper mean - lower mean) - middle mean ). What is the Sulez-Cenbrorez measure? 2.5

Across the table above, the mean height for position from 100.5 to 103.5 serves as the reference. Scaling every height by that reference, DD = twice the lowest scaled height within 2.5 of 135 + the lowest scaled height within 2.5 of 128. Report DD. 4.7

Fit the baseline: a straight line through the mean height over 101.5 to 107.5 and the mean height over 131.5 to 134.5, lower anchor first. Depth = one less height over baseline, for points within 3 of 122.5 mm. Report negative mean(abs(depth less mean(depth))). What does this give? -0.058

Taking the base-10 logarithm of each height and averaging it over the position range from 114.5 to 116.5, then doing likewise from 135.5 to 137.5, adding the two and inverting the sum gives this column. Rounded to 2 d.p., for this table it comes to 1.15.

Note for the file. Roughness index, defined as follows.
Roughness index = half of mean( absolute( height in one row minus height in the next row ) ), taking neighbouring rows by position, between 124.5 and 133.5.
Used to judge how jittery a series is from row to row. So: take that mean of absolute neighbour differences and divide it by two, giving 0.044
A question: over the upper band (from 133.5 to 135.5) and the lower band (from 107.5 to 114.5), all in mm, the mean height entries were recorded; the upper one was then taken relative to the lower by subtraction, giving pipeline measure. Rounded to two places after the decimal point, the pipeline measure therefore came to 0.91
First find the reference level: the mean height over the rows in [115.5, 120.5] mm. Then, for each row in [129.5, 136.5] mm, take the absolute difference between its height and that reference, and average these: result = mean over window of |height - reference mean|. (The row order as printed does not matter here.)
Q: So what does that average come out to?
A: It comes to 0.72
